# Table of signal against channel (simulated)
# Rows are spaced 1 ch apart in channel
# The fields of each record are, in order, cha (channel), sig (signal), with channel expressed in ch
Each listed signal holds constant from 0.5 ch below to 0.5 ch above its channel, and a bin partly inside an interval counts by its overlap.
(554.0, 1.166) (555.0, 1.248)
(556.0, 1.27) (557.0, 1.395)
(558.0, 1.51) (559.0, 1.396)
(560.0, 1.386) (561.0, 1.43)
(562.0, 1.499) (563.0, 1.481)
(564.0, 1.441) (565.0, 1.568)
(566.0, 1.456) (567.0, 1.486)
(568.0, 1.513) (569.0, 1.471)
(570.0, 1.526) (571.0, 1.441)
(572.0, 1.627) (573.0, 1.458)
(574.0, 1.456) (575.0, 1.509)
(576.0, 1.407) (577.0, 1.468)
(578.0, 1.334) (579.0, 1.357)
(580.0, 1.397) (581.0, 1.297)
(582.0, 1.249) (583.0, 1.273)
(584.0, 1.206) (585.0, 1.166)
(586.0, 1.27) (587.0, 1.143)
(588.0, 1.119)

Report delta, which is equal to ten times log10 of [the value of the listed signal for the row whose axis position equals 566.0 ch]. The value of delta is 1.63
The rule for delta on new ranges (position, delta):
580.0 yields 1.45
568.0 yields 1.80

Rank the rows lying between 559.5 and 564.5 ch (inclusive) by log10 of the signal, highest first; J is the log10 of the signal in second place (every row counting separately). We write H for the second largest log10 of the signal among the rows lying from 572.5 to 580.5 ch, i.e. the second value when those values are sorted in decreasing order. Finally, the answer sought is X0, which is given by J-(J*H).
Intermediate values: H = 0.17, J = 0.171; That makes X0 0.142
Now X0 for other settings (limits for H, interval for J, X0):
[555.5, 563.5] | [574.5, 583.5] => 0.137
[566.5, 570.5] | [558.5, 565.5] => 0.144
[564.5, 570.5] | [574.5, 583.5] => 0.136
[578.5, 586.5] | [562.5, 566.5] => 0.148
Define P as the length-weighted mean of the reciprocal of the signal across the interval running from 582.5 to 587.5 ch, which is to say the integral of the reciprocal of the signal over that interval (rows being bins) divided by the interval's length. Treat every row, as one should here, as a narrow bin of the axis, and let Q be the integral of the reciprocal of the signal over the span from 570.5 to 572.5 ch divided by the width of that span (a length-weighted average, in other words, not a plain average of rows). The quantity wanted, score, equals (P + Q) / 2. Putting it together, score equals 0.74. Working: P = 0.83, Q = 0.65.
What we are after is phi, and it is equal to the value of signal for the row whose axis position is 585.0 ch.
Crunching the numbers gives 1.166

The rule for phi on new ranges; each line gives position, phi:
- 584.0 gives 1.206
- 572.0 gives 1.627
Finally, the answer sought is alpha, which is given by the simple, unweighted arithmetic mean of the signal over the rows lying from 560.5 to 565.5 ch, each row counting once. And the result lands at 1.48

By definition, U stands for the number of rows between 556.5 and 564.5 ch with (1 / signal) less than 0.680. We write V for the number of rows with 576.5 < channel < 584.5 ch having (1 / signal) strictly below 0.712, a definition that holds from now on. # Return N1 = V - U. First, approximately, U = 3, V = 1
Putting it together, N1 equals -2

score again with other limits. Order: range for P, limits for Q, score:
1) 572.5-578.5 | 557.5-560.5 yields 0.70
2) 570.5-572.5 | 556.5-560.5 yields 0.68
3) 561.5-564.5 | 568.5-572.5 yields 0.67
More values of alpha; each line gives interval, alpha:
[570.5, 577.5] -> 1.48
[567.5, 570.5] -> 1.50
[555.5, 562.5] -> 1.41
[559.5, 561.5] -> 1.41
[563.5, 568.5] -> 1.49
